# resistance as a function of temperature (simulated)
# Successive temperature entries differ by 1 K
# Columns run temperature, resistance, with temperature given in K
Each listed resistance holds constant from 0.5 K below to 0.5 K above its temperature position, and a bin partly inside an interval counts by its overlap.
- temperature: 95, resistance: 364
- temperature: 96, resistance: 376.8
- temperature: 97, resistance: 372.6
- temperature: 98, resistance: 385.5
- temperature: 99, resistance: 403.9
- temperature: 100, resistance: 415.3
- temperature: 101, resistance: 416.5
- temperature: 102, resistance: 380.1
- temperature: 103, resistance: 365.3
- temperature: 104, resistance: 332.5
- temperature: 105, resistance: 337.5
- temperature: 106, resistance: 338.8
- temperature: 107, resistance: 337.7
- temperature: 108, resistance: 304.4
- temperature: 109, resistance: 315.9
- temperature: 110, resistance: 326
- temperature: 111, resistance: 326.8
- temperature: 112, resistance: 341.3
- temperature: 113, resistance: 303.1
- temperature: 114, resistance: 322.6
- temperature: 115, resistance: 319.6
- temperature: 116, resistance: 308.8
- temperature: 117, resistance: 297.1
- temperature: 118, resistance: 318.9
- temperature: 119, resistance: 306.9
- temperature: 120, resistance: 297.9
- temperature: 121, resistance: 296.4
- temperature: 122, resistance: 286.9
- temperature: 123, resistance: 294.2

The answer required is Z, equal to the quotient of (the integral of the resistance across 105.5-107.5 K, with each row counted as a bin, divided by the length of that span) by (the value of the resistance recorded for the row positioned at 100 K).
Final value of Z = 0.81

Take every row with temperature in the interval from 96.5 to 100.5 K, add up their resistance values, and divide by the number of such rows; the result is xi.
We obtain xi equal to 394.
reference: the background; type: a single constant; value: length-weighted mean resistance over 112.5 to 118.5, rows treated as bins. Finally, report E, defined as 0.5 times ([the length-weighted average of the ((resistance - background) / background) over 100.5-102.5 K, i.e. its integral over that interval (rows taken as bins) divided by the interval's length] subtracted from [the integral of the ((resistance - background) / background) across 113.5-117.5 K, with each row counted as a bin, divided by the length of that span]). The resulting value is -0.14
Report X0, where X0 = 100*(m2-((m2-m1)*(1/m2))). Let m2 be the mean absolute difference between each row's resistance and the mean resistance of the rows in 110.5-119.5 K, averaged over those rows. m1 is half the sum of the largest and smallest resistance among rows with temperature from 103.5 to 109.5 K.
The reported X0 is 3958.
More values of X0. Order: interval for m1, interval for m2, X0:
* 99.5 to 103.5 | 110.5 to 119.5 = 4600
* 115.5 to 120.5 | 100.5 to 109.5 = 3709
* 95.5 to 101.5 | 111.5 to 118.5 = 4571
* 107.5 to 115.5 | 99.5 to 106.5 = 3949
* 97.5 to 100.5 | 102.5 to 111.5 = 4456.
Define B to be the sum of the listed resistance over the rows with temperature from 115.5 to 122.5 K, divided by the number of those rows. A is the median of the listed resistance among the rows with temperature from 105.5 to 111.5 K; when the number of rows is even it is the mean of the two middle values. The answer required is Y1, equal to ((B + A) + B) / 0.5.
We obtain 1860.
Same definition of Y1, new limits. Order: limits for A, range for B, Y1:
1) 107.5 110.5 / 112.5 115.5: 1892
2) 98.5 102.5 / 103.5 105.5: 2159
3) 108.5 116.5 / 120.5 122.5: 1809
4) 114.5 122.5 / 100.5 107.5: 2038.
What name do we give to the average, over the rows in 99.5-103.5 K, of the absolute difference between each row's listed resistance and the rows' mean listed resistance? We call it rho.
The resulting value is 22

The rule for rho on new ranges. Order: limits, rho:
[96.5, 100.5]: 15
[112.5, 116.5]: 8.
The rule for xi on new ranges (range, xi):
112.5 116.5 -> 314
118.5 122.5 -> 297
